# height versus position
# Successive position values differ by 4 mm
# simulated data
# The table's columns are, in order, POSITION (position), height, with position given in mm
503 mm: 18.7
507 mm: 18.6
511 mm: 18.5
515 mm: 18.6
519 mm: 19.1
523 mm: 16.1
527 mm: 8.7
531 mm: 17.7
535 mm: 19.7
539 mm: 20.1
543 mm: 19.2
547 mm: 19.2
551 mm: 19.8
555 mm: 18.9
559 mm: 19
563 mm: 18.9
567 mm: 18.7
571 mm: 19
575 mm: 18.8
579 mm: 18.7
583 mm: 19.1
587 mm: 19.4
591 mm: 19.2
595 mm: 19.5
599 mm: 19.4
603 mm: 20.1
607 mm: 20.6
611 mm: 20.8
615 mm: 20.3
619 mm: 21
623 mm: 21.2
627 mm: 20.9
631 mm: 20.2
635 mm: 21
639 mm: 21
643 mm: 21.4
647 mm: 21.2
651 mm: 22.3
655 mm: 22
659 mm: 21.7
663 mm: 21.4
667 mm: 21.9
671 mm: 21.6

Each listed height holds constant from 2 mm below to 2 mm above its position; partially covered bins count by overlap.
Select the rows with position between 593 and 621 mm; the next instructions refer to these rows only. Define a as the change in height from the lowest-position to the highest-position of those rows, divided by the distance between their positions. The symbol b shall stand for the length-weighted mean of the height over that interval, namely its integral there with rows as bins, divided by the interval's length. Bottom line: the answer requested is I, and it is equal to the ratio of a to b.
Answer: 0.0031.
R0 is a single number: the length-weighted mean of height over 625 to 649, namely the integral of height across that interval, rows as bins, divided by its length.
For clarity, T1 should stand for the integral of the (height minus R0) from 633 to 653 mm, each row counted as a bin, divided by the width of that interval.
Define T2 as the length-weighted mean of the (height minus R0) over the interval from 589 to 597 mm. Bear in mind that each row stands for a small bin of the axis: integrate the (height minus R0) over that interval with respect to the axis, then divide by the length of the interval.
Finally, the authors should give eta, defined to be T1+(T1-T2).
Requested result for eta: 2.5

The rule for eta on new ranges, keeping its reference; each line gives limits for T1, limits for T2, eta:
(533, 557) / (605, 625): -2.8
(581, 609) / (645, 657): -3.6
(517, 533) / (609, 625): -11.0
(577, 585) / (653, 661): -5.0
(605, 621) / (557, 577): 1.5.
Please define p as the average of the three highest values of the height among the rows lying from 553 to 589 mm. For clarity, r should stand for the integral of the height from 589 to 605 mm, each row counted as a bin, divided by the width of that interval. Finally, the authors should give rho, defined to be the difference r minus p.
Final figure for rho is 0.4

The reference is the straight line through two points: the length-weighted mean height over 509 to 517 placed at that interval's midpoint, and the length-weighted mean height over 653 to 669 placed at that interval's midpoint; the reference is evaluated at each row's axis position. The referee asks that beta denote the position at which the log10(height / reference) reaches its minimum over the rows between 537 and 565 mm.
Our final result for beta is 563 mm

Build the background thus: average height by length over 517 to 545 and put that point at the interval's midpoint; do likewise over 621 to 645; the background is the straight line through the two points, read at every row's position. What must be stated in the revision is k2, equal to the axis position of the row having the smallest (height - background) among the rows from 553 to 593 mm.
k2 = 579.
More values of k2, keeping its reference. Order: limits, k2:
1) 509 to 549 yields 527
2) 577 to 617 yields 599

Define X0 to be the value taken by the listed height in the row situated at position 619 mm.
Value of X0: 21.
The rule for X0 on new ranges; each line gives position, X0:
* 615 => 20.3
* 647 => 21.2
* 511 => 18.5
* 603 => 20.1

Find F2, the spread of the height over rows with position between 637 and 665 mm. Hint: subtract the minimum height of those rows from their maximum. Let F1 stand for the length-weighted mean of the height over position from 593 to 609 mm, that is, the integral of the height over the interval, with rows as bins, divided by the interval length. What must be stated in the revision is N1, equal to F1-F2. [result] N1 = 18.6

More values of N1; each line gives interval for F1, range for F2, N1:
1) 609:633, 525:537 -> 9.7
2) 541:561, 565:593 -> 18.5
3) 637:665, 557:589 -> 20.9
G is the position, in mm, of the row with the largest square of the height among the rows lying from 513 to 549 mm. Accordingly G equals 539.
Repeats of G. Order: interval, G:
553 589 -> 587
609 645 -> 643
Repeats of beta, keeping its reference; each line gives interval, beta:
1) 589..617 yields 591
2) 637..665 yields 663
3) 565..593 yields 579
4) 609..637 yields 631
